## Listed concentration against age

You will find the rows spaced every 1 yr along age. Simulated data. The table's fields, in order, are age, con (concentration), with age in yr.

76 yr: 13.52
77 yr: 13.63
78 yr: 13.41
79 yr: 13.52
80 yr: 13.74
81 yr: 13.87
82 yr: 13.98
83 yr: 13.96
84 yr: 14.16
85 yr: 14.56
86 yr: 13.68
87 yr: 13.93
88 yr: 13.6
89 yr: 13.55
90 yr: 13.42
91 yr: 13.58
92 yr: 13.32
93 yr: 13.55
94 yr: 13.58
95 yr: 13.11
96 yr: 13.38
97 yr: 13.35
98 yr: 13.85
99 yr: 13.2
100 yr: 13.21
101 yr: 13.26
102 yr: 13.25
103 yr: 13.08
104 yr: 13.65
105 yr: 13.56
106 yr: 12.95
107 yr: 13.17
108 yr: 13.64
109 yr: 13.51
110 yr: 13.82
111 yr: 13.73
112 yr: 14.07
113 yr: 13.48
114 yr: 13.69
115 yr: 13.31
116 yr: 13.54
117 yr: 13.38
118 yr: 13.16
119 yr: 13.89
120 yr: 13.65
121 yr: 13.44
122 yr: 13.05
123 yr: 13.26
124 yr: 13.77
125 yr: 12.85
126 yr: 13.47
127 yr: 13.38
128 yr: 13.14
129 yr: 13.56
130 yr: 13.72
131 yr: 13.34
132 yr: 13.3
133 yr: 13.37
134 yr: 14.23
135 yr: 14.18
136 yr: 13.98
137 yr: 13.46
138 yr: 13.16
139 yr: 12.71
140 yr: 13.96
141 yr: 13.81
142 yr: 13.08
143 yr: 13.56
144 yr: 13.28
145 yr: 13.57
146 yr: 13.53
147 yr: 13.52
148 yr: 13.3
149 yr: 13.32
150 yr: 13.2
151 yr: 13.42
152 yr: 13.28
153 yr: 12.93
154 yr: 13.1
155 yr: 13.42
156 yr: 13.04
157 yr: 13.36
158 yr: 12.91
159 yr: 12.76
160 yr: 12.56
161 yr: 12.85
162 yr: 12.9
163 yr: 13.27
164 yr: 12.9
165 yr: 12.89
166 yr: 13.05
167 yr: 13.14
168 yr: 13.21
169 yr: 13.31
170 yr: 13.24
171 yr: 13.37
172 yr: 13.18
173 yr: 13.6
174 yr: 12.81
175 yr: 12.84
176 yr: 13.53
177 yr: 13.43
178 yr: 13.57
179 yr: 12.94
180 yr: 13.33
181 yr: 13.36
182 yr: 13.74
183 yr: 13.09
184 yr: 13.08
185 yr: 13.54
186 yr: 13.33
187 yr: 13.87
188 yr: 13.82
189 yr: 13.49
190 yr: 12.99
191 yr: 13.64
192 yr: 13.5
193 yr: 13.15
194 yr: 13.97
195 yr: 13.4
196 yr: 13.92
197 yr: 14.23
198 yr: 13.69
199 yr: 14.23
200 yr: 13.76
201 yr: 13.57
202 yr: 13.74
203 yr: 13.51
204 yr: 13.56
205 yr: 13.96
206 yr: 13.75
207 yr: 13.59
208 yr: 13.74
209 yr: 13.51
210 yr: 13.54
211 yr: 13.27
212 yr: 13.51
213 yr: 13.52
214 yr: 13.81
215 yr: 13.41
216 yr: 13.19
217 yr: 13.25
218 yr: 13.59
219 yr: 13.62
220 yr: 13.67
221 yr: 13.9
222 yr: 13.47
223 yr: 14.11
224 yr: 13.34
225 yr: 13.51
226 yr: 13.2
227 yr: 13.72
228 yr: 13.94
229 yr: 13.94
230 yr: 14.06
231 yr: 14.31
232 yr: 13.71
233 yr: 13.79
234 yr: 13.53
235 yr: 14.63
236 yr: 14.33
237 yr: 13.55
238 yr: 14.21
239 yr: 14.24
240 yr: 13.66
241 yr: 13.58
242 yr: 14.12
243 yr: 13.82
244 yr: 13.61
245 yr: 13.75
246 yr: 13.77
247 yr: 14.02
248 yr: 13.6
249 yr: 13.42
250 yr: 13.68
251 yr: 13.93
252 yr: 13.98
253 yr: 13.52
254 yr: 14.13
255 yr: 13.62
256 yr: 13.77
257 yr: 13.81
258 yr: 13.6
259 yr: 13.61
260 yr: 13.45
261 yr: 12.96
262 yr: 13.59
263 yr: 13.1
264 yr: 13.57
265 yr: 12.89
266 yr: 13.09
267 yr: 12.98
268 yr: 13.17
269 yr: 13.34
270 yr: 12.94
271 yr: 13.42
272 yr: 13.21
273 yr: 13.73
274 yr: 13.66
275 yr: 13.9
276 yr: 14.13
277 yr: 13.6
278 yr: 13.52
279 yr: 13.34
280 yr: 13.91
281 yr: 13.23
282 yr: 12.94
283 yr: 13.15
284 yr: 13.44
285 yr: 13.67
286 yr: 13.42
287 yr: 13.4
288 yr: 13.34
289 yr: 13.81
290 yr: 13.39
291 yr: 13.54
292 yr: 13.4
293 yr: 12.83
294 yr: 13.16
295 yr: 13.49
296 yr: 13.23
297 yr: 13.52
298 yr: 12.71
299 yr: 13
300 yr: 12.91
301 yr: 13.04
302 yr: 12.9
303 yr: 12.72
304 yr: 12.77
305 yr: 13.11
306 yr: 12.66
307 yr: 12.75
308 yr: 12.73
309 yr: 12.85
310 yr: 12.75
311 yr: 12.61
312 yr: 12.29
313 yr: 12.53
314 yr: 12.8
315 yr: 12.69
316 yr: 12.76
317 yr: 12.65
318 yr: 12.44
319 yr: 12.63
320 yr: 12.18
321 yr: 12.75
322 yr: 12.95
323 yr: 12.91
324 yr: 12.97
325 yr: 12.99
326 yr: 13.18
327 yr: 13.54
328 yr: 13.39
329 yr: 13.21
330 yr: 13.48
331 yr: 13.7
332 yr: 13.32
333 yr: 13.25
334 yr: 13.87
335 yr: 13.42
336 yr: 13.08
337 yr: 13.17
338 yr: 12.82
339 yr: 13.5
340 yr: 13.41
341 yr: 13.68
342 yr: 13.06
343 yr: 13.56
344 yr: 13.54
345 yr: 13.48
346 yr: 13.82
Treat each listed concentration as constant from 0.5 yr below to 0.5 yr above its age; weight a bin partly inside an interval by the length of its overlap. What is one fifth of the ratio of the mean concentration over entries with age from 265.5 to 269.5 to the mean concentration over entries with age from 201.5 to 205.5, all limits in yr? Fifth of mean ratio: 0.192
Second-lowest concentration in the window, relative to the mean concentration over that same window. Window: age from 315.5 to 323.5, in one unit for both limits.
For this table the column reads 0.983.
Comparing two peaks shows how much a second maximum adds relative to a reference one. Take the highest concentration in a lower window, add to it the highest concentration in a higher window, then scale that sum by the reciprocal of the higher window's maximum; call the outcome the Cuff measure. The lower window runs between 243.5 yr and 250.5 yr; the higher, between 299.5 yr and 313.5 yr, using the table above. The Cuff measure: 2.07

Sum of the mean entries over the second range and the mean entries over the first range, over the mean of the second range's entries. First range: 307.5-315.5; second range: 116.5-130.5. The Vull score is 1.94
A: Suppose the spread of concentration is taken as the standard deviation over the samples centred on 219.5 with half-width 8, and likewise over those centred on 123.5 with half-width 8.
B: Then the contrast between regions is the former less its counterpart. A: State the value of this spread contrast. -0.02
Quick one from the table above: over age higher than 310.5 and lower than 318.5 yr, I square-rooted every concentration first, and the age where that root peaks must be 314 yr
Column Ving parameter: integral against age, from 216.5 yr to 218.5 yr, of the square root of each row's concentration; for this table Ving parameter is 7.33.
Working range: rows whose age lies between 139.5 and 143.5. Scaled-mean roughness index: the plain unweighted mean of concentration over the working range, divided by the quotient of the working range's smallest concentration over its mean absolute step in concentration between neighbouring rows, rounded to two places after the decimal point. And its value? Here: 0.47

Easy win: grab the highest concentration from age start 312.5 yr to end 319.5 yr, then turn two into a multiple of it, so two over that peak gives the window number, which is 0.156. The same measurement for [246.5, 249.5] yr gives 0.143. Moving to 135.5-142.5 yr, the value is 0.143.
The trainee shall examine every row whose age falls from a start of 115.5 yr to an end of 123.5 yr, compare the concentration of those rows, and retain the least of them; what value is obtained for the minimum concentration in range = 13.05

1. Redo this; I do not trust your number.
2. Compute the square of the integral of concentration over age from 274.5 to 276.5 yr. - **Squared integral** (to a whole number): 786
